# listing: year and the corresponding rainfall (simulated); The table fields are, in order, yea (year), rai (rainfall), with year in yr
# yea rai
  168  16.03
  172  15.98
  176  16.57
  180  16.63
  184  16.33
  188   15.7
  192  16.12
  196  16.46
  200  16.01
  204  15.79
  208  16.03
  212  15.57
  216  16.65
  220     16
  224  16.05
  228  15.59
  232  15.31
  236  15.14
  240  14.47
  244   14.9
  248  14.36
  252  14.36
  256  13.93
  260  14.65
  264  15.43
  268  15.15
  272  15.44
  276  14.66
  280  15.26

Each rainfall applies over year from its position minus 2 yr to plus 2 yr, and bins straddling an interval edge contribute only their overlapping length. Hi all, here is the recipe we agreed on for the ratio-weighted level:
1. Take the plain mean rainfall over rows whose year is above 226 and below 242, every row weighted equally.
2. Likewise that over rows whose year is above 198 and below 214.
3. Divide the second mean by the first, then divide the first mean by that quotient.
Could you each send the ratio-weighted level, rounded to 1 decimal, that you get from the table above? 14.4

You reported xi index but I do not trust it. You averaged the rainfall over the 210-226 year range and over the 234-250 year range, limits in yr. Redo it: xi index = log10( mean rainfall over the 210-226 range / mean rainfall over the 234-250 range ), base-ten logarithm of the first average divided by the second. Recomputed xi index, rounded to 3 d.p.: 0.038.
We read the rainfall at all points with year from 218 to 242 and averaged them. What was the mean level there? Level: 15.4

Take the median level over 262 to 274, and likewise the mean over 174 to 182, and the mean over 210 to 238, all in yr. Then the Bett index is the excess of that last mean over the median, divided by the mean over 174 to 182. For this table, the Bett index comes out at 0.02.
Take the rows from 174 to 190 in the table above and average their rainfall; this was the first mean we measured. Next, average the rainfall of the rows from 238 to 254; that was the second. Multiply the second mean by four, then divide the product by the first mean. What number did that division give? 3.56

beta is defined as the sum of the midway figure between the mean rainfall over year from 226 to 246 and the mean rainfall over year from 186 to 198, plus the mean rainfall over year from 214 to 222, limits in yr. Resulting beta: 31.9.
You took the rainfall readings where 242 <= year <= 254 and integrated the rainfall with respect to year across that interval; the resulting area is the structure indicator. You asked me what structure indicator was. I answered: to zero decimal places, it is 174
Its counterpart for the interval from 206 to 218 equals 193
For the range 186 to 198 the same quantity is 193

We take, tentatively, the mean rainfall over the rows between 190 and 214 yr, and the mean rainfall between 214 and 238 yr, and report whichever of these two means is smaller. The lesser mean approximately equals 15.8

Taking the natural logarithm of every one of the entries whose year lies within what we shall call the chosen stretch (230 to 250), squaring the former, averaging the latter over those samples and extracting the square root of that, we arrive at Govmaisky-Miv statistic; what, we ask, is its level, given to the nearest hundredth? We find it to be 2.70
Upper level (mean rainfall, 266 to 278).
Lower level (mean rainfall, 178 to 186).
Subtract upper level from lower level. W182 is 1.4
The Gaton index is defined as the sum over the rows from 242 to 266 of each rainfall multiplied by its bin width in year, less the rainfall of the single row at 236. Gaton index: 335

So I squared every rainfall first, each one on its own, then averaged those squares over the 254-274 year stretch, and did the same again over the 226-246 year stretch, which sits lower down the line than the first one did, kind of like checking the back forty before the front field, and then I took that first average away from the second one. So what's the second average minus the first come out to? 5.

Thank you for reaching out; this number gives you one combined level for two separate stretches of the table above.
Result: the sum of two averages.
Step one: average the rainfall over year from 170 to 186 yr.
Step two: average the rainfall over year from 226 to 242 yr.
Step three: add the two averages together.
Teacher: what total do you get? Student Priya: 31.5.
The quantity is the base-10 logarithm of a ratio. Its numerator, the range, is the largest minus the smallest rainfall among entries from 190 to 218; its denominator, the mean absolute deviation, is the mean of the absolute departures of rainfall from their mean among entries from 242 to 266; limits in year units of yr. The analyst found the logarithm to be 0.44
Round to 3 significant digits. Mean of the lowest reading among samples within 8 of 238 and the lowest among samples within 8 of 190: 15.1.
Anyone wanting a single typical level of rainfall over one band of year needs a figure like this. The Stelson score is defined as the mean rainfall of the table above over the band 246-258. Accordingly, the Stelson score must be 14.2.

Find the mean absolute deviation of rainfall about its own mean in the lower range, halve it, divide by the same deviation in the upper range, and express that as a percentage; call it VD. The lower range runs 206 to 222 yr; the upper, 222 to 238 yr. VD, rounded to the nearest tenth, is 49.4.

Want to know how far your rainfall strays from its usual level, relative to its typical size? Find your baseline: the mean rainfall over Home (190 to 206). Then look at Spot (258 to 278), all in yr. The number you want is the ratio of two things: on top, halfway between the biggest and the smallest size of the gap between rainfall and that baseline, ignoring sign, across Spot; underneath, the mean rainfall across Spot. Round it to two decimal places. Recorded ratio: 0.07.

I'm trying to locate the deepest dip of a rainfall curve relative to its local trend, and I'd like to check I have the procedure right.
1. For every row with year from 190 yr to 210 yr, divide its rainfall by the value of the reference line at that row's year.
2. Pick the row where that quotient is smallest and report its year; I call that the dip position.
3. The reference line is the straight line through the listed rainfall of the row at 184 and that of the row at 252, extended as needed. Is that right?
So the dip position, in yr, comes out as 192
